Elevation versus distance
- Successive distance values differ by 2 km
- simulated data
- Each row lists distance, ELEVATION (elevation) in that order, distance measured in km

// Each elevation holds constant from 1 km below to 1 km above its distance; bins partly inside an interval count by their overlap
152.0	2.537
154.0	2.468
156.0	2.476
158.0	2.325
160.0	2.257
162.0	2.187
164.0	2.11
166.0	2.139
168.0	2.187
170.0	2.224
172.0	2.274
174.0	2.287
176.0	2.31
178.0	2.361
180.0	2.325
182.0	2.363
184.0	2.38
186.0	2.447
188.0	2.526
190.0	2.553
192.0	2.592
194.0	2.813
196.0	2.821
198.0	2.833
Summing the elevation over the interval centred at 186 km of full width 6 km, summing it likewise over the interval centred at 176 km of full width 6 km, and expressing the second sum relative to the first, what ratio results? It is 0.946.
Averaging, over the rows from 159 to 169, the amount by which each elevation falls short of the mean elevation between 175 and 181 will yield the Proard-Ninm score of 0.16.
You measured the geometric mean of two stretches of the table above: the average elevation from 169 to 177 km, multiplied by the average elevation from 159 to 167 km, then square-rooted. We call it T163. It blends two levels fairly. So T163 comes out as 2.22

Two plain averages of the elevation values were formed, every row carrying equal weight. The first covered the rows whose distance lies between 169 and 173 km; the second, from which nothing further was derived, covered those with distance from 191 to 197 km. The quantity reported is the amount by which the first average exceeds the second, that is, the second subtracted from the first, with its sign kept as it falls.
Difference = -0.49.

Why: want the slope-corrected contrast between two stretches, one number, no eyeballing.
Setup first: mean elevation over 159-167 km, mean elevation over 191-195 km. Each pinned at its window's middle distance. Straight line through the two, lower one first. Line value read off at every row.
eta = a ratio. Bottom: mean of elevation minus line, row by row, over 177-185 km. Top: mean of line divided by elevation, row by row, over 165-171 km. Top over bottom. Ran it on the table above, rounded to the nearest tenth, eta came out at -7.8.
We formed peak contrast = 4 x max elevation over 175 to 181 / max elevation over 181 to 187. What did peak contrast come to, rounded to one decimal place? 3.9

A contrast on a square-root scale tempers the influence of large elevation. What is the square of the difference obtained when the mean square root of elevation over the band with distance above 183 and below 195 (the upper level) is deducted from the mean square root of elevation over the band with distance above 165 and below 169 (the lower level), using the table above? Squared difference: 0.016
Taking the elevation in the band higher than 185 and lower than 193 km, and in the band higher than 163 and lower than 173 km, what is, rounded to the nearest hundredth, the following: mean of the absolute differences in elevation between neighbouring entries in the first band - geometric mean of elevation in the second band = -2.14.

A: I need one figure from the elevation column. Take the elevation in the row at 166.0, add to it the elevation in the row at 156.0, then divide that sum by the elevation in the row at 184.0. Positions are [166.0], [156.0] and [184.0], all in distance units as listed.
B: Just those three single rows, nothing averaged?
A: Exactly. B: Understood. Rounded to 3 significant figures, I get 1.94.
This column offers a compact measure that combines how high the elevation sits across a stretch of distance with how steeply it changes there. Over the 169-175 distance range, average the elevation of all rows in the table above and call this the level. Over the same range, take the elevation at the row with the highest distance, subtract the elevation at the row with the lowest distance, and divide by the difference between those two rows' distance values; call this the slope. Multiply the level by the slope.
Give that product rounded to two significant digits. 0.036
